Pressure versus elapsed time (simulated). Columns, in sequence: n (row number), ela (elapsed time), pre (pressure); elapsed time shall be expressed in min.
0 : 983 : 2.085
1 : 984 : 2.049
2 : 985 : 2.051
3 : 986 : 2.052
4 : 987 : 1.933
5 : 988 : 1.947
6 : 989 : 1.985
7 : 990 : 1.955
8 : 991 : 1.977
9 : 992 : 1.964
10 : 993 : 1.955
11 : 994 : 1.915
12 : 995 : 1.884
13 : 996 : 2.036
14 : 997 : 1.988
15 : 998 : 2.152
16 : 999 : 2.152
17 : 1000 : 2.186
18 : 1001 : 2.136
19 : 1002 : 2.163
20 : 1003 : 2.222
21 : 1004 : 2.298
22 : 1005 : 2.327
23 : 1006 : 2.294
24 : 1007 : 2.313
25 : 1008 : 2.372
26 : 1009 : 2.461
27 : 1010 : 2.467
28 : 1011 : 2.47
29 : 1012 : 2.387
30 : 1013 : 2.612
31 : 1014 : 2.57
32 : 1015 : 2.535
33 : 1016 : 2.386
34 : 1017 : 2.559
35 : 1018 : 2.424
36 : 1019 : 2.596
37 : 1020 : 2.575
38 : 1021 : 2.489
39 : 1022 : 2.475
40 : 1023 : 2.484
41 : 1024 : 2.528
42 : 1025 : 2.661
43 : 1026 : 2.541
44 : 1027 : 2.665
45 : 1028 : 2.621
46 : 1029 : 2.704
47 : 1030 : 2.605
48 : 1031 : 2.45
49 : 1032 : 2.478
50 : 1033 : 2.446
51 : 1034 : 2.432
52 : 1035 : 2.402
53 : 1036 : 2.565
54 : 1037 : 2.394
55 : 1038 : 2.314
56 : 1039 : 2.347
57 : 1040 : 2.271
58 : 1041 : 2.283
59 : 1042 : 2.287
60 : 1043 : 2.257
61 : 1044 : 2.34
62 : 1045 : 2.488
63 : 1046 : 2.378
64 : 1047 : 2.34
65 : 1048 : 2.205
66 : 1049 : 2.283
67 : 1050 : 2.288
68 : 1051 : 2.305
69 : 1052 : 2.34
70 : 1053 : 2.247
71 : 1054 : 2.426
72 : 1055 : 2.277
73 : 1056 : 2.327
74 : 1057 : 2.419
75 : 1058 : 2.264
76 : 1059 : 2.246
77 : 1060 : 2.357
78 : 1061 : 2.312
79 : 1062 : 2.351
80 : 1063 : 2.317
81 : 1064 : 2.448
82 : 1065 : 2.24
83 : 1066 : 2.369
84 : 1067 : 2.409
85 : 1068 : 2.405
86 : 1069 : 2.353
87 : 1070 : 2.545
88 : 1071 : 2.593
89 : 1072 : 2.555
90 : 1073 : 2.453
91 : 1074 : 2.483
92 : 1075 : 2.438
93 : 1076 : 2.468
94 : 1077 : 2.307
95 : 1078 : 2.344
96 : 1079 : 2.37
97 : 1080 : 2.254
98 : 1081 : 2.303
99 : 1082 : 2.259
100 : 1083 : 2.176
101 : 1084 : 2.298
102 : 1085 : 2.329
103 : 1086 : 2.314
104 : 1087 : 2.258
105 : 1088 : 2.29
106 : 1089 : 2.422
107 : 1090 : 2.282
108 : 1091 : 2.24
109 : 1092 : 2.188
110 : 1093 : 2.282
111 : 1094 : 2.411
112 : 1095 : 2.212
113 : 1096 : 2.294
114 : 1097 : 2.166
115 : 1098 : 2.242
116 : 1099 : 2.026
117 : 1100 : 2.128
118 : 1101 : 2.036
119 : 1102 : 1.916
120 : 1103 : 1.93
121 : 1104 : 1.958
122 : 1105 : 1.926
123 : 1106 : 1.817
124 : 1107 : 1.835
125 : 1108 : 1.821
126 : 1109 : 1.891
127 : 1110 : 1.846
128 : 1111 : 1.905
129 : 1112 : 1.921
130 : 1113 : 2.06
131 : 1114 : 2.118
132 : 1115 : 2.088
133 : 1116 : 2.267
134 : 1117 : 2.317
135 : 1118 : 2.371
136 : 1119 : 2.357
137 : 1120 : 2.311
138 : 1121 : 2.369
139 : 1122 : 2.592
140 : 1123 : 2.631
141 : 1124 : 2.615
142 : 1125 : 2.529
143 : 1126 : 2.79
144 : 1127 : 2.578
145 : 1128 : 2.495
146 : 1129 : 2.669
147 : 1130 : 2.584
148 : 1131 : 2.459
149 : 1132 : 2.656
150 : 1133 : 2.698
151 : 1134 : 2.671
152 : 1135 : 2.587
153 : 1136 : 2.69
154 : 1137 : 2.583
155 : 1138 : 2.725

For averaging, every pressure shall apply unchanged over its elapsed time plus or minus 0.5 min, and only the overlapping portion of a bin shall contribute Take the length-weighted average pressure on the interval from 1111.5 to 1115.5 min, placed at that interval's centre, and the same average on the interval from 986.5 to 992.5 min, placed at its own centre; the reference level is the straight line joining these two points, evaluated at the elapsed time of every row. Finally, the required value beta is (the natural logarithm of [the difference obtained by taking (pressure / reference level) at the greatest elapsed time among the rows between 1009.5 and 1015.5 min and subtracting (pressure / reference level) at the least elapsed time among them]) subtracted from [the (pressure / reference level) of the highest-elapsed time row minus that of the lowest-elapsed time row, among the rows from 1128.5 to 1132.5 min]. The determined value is 3.4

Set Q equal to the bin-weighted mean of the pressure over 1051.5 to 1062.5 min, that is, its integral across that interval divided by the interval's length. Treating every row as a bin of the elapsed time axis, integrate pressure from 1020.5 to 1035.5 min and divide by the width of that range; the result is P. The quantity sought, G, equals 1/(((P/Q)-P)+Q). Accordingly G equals 1.13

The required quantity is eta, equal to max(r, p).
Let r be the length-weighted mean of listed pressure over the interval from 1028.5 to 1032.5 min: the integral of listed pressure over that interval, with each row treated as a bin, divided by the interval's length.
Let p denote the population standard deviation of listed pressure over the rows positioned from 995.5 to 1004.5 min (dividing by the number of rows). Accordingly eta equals 2.56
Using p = 0.087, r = 2.56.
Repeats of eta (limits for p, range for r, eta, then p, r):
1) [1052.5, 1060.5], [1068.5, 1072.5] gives 2.51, 0.069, 2.51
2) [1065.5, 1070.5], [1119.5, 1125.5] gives 2.51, 0.068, 2.51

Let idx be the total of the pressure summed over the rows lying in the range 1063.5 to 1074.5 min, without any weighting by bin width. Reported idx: 26.9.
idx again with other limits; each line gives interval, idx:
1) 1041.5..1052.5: 25.5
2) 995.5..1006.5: 24.0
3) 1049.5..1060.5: 25.5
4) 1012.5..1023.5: 27.7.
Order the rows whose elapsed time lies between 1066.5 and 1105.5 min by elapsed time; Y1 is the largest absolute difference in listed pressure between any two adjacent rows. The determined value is 0.216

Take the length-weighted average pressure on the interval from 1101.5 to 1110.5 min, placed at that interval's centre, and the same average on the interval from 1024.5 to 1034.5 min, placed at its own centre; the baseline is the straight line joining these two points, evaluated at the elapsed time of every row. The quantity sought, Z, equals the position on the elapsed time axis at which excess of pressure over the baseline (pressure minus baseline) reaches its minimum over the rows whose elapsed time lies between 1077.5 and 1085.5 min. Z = 1083 min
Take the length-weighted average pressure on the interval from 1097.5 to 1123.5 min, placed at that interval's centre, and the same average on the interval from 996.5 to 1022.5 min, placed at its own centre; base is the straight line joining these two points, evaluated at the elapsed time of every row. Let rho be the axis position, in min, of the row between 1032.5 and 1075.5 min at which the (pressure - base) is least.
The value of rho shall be 1048 min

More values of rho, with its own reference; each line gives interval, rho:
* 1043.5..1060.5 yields 1048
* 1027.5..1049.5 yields 1048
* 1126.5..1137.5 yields 1131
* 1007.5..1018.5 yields 1008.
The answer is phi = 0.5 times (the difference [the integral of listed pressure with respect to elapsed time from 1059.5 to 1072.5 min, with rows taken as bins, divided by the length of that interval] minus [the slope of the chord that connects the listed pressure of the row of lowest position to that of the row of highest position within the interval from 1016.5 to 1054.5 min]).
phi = 1.20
